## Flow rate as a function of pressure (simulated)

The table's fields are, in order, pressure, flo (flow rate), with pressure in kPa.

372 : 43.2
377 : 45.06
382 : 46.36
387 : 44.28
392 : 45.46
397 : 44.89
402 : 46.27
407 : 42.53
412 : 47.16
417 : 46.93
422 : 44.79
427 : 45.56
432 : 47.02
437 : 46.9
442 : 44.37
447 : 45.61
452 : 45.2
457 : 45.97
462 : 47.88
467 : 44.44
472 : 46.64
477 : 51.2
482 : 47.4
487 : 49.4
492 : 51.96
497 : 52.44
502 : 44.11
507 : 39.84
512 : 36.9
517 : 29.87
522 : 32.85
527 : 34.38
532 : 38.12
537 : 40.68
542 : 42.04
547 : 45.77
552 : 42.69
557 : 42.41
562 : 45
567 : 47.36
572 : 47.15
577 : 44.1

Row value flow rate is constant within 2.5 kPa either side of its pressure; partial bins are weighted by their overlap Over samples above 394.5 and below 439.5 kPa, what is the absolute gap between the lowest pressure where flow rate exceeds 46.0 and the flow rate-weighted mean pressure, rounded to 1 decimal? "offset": 15.2 kPa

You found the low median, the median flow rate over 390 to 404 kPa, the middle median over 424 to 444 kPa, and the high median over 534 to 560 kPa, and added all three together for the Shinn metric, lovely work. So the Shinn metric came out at 134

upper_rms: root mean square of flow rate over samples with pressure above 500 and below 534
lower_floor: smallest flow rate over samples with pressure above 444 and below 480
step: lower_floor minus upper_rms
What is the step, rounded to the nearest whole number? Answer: 8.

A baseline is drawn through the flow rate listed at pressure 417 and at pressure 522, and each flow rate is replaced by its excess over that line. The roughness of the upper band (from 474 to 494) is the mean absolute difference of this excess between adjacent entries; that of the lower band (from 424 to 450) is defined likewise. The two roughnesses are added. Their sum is 4.6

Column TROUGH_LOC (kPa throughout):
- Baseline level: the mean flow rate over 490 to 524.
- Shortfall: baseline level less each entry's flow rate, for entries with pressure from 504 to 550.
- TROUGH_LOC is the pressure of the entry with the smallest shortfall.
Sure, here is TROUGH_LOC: 547 kPa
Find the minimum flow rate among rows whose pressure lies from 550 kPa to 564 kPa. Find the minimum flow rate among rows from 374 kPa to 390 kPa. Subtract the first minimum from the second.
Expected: 1.9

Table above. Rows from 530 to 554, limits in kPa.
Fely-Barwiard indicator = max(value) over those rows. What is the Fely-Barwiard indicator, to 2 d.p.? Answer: 45.77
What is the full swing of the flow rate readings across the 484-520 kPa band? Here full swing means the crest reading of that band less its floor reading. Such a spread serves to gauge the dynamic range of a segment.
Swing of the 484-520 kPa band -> 22.6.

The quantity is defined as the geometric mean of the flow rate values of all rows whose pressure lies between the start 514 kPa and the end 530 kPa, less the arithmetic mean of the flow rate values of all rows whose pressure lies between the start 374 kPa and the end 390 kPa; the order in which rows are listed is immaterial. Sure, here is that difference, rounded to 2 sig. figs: -13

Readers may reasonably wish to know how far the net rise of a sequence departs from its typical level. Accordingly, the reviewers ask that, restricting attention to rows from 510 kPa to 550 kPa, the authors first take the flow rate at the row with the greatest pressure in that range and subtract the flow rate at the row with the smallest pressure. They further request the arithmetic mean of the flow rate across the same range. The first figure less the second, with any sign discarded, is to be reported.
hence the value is 29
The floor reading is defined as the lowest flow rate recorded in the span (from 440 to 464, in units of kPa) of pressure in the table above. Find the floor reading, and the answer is 44.37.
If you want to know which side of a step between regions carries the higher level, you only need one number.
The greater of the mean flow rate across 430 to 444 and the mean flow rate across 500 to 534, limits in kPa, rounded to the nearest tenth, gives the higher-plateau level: 46.1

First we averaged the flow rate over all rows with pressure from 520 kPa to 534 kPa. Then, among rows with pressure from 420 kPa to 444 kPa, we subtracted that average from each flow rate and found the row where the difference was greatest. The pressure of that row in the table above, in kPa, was 432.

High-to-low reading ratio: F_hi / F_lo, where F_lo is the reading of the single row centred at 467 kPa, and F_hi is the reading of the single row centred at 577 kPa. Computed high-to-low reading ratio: 0.99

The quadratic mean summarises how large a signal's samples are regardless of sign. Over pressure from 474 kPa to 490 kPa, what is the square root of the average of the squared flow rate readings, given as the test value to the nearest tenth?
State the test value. 49.4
